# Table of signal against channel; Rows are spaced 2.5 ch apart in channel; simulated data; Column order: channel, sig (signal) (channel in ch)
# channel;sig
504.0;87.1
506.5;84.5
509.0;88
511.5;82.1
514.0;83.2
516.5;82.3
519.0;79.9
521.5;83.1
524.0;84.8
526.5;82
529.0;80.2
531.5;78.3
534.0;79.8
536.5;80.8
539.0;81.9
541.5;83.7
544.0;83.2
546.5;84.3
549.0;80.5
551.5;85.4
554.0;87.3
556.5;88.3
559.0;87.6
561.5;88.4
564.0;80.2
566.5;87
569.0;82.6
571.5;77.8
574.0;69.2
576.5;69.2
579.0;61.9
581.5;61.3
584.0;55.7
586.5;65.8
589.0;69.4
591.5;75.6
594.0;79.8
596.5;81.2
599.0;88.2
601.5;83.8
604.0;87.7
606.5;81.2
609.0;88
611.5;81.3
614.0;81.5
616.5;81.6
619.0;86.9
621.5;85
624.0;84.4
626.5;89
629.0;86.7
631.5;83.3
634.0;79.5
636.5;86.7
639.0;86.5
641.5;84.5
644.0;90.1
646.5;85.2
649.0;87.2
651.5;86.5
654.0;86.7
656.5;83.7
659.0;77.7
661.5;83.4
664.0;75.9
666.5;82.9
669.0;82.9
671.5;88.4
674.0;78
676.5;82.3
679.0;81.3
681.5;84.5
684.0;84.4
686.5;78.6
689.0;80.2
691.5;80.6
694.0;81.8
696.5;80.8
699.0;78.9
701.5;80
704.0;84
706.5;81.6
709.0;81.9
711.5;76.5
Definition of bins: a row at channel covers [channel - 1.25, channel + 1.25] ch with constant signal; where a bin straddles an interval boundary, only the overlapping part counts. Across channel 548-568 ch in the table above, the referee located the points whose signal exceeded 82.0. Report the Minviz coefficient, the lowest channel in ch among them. 551.5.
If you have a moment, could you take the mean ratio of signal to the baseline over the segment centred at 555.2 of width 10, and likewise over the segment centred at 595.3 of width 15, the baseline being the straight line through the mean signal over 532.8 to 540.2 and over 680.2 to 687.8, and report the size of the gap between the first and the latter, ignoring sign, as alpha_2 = 0.10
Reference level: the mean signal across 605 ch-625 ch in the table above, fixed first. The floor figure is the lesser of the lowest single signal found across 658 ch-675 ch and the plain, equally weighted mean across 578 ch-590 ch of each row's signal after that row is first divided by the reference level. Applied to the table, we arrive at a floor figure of 0.75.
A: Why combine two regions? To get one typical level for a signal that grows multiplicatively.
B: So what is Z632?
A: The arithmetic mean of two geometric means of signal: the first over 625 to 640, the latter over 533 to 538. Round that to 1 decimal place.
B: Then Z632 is 82.8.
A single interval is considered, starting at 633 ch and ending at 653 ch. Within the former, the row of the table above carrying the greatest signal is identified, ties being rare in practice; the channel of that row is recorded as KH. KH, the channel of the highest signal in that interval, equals 644.0 ch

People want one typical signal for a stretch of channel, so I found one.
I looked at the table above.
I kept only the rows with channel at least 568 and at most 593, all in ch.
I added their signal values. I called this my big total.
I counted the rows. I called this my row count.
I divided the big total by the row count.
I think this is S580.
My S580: 68.8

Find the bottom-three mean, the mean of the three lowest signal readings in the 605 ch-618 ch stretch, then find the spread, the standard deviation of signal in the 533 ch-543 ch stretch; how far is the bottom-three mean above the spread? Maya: 80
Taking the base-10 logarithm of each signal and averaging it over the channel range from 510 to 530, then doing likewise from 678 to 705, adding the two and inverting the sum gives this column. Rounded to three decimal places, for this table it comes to 0.261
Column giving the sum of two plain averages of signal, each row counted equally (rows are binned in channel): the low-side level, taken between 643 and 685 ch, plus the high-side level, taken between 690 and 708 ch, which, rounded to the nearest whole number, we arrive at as 165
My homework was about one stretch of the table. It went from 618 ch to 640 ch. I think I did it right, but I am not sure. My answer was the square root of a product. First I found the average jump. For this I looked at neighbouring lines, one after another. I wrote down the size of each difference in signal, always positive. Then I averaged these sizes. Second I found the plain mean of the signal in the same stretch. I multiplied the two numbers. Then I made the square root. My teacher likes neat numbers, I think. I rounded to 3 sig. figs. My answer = 16.0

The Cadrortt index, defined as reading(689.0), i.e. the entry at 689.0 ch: 80.2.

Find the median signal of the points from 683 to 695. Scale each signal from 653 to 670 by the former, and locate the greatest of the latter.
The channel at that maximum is 654.0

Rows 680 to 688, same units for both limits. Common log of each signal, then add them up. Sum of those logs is 5.75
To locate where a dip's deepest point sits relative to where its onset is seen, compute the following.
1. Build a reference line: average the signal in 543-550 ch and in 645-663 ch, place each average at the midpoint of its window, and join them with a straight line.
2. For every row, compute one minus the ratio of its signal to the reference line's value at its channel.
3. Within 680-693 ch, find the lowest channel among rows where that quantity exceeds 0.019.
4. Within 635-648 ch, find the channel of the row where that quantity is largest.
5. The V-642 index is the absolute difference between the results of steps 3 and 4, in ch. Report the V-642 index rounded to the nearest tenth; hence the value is 45.0 ch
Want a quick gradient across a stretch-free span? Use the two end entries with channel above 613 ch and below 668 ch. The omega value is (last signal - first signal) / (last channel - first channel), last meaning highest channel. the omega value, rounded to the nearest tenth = 0.0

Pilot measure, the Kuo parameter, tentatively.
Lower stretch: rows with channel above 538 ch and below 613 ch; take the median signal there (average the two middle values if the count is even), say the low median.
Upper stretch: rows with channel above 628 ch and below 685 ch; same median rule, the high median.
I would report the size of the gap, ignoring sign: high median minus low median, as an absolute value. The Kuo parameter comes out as 2.8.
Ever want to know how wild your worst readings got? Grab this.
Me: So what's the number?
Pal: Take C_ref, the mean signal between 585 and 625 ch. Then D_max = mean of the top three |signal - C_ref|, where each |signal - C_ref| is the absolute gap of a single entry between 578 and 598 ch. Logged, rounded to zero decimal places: 22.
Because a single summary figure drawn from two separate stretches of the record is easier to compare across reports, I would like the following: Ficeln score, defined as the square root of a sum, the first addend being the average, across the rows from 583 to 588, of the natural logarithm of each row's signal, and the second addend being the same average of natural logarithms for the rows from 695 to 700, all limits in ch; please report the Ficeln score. 2.91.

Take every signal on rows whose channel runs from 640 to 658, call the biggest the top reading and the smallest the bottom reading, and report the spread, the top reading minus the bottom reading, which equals 6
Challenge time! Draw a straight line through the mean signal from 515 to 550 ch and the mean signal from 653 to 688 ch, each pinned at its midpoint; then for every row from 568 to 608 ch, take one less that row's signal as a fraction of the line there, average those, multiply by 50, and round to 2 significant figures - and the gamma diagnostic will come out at 4.6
